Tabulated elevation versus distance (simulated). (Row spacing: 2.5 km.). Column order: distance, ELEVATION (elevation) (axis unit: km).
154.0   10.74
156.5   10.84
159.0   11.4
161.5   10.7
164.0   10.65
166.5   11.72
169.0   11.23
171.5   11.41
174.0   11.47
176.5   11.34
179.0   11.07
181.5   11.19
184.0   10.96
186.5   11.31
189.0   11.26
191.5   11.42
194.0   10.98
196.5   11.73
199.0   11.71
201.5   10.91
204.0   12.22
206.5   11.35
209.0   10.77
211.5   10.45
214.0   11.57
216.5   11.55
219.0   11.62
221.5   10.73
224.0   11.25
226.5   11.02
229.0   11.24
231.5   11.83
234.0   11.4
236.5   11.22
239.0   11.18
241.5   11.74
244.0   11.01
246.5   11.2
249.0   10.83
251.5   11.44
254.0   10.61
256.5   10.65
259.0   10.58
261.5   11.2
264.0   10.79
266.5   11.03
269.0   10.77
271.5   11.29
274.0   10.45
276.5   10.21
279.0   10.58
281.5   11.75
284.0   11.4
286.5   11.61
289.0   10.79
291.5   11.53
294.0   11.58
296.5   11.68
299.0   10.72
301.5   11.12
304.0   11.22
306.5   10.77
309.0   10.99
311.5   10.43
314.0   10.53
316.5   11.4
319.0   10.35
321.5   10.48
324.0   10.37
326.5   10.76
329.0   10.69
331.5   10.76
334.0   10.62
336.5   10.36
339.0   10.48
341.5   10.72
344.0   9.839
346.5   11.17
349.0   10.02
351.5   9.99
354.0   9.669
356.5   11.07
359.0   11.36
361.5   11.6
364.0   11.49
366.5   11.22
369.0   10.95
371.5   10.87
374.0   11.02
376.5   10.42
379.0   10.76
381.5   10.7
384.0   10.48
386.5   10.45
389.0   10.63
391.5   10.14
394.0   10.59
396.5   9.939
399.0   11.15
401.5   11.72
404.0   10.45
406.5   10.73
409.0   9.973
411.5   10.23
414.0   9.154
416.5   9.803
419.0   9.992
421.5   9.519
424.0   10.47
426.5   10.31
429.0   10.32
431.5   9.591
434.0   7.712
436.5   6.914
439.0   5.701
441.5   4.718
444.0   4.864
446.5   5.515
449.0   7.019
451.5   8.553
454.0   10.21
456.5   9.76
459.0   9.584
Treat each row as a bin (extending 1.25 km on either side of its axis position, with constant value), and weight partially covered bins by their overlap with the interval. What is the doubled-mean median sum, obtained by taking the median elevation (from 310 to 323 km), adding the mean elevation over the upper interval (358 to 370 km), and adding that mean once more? 33.1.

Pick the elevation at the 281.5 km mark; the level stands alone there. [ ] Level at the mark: 11.75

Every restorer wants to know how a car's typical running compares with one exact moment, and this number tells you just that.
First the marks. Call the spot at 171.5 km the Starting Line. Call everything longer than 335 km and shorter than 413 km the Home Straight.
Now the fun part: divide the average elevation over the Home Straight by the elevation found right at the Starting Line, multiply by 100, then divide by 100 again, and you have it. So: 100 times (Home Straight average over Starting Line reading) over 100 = 0.93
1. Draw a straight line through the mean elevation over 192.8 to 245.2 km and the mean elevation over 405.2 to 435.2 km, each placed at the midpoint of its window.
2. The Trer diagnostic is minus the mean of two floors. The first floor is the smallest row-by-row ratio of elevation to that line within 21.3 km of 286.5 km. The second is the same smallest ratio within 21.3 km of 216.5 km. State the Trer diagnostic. -0.929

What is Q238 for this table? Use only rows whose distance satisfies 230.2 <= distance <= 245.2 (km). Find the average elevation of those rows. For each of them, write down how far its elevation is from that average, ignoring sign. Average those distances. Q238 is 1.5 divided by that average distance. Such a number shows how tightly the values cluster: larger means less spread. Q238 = 5.8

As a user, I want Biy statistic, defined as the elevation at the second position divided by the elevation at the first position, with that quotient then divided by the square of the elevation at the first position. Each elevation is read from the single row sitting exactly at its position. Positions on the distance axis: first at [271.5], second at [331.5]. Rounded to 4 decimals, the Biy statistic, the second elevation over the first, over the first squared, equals 0.0075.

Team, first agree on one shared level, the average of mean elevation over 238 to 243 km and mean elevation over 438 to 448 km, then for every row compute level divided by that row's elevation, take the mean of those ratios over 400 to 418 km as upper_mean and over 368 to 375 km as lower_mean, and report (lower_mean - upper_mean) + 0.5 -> 0.45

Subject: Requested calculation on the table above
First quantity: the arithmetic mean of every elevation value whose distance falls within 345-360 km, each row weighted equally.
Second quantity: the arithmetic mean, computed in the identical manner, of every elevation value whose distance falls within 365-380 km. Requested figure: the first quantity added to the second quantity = 21.4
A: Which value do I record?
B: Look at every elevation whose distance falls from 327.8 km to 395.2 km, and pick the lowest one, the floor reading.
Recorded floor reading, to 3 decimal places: 9.669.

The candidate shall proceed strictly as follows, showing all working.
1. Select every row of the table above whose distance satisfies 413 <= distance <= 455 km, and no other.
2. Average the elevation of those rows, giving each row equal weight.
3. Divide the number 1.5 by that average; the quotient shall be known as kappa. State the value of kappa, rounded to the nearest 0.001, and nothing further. 0.182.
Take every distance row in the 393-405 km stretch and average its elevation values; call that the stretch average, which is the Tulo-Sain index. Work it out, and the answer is 10.8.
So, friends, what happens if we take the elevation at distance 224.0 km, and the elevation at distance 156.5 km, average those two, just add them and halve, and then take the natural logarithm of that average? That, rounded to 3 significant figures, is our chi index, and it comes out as 2.40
